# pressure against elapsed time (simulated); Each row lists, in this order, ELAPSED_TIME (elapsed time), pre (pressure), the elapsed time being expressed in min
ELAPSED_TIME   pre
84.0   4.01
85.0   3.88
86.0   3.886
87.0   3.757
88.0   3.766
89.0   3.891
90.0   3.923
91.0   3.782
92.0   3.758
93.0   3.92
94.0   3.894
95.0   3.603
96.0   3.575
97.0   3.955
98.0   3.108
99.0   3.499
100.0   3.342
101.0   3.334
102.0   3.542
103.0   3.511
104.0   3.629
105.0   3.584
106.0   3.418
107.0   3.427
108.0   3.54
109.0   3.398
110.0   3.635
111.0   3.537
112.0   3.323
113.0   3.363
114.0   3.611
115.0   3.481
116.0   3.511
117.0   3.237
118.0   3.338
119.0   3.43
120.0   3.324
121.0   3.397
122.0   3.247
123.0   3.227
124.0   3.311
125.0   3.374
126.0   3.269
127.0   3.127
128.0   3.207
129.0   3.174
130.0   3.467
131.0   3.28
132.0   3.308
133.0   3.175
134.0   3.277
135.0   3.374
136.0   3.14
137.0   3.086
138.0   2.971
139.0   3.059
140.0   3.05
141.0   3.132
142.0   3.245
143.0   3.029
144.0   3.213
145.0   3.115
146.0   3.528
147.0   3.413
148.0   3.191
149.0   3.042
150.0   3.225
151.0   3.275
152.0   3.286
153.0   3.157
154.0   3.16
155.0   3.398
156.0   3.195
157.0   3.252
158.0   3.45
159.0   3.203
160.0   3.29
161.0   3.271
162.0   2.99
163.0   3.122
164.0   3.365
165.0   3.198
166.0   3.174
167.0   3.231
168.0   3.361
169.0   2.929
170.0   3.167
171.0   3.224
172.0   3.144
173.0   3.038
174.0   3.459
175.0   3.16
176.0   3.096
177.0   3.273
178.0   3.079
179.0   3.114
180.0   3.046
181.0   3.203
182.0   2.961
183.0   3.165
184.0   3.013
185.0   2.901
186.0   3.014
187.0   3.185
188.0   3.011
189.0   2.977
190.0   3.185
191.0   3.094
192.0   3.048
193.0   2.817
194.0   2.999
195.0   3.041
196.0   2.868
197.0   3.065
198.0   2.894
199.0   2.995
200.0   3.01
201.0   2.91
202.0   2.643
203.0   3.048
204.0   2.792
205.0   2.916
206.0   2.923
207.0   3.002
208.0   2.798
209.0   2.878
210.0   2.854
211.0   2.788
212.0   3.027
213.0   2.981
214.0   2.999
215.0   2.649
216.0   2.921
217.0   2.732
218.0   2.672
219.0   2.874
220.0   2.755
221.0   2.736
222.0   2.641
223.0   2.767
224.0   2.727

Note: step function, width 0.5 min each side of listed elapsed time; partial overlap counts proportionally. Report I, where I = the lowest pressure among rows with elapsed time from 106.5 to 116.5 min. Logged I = 3.323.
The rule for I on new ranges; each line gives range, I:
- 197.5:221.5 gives 2.643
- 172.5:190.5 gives 2.901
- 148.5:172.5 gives 2.929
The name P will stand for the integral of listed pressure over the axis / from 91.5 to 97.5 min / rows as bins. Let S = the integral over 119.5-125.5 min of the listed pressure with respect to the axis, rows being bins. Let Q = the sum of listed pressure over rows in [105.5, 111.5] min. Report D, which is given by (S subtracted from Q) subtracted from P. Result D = 21.6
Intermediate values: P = 22.7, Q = 21.0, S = 19.9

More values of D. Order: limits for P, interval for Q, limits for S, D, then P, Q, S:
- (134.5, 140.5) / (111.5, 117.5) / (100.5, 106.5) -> 19.2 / 18.7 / 20.5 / 21.0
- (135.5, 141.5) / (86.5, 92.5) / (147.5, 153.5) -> 14.7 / 18.4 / 22.9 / 19.2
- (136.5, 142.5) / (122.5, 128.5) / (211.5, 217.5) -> 16.3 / 18.5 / 19.5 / 17.3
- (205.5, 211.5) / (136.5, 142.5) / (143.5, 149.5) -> 18.2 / 17.2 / 18.5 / 19.5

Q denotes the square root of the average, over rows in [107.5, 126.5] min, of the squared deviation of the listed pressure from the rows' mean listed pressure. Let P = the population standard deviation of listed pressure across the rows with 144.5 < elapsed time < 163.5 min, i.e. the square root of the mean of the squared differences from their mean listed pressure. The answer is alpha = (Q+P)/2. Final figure 0.128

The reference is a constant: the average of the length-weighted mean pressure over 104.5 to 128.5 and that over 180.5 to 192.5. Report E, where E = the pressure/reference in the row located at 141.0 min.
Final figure 0.971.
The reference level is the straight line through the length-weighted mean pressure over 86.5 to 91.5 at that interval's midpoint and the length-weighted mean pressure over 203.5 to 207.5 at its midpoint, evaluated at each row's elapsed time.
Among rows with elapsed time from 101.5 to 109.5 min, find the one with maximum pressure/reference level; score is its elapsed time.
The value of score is 104.0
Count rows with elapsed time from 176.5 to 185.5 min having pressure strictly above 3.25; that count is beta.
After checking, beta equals 1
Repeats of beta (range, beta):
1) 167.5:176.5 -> 2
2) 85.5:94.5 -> 9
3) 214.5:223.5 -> 0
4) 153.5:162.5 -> 5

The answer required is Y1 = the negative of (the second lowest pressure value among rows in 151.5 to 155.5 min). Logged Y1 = -3.16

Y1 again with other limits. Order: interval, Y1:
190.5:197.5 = -2.87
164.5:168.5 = -3.20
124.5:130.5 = -3.17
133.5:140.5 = -3.05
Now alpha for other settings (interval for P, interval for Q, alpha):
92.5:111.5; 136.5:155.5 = 0.172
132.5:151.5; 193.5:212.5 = 0.124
